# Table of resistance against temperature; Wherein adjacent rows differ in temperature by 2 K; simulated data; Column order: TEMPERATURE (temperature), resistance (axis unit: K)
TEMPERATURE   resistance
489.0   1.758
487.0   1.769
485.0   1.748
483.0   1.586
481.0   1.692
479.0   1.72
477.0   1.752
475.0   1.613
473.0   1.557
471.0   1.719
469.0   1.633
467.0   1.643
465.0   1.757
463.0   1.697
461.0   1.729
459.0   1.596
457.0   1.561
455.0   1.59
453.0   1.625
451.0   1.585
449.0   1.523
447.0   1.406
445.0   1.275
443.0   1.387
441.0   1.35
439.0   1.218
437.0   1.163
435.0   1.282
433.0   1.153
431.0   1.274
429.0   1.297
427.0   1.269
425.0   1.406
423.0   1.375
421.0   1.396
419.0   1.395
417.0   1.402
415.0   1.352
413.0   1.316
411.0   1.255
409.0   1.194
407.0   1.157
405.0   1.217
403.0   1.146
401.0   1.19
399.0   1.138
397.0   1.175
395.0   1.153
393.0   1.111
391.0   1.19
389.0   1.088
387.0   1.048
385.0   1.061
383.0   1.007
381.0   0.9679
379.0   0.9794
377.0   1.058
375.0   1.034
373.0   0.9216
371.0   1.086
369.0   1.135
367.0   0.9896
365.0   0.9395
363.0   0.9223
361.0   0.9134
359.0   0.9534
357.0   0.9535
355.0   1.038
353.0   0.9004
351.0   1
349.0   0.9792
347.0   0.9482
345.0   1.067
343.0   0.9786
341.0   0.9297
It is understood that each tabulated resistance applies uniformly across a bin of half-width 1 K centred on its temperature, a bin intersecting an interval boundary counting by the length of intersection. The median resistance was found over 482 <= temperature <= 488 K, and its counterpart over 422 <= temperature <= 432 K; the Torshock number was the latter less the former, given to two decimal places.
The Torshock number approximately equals -0.45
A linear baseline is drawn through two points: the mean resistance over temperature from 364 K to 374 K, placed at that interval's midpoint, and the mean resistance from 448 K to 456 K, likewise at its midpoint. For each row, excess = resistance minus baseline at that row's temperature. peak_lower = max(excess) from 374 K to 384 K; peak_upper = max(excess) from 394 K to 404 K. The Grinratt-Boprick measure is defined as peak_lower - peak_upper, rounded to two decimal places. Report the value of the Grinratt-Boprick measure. 0.02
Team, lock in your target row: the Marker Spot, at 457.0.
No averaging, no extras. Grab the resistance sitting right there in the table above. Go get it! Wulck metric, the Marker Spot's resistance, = 1.561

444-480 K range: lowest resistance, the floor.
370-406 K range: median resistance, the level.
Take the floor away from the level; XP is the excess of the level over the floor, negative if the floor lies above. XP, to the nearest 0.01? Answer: -0.19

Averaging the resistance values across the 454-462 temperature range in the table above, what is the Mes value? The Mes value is 1.62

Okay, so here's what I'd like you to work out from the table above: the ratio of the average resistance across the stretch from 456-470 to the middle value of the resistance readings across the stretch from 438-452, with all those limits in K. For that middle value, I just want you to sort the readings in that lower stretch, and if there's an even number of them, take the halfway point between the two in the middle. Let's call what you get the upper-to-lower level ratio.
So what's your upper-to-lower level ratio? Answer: 1.2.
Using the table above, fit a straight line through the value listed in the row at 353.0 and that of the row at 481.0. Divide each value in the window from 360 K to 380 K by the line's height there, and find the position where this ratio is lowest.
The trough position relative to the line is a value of 373.0 K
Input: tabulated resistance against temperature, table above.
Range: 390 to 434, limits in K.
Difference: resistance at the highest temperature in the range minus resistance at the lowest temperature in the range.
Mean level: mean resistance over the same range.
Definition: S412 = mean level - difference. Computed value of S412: 1.29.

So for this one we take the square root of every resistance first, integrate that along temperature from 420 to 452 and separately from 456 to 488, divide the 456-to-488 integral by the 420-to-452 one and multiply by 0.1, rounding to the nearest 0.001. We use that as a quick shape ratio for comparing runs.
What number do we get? 0.112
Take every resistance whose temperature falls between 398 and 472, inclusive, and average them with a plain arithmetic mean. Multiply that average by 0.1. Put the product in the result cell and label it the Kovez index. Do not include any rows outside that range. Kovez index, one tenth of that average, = 0.140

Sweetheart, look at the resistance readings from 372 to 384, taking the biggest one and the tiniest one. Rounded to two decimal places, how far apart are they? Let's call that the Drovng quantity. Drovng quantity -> 0.14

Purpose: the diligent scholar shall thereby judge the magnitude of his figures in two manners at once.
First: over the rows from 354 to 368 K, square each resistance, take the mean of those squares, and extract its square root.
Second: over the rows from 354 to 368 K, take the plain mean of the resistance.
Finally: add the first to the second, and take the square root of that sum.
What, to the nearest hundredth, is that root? 1.38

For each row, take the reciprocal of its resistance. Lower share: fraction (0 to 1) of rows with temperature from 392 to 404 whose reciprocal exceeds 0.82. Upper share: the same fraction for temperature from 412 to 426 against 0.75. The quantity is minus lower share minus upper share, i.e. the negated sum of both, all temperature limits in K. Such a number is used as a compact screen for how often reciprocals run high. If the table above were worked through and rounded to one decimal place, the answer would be -1.1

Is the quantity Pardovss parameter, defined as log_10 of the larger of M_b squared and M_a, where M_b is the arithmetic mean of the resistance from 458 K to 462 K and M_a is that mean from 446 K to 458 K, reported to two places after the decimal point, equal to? 0.44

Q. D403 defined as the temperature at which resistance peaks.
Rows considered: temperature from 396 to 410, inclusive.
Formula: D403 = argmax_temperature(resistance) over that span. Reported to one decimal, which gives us 405.0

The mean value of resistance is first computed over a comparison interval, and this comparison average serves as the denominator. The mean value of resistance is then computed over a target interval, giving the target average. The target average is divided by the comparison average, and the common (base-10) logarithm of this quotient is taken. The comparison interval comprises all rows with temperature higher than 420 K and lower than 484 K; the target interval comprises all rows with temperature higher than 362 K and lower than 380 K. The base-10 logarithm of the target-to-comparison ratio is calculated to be -0.17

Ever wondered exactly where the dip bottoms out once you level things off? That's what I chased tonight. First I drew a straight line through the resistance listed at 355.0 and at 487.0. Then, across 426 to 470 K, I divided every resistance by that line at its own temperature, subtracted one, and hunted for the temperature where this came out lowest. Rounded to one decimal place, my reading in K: 437.0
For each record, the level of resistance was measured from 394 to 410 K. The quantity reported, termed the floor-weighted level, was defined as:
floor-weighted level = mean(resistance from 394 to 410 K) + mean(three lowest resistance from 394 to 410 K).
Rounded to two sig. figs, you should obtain 2.3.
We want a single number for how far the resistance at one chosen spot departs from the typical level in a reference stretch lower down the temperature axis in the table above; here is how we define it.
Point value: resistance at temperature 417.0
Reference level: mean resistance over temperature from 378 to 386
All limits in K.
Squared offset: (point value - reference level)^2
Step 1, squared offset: 0.16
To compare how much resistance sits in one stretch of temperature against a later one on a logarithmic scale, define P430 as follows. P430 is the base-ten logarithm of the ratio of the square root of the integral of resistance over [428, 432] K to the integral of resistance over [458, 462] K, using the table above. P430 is -0.467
